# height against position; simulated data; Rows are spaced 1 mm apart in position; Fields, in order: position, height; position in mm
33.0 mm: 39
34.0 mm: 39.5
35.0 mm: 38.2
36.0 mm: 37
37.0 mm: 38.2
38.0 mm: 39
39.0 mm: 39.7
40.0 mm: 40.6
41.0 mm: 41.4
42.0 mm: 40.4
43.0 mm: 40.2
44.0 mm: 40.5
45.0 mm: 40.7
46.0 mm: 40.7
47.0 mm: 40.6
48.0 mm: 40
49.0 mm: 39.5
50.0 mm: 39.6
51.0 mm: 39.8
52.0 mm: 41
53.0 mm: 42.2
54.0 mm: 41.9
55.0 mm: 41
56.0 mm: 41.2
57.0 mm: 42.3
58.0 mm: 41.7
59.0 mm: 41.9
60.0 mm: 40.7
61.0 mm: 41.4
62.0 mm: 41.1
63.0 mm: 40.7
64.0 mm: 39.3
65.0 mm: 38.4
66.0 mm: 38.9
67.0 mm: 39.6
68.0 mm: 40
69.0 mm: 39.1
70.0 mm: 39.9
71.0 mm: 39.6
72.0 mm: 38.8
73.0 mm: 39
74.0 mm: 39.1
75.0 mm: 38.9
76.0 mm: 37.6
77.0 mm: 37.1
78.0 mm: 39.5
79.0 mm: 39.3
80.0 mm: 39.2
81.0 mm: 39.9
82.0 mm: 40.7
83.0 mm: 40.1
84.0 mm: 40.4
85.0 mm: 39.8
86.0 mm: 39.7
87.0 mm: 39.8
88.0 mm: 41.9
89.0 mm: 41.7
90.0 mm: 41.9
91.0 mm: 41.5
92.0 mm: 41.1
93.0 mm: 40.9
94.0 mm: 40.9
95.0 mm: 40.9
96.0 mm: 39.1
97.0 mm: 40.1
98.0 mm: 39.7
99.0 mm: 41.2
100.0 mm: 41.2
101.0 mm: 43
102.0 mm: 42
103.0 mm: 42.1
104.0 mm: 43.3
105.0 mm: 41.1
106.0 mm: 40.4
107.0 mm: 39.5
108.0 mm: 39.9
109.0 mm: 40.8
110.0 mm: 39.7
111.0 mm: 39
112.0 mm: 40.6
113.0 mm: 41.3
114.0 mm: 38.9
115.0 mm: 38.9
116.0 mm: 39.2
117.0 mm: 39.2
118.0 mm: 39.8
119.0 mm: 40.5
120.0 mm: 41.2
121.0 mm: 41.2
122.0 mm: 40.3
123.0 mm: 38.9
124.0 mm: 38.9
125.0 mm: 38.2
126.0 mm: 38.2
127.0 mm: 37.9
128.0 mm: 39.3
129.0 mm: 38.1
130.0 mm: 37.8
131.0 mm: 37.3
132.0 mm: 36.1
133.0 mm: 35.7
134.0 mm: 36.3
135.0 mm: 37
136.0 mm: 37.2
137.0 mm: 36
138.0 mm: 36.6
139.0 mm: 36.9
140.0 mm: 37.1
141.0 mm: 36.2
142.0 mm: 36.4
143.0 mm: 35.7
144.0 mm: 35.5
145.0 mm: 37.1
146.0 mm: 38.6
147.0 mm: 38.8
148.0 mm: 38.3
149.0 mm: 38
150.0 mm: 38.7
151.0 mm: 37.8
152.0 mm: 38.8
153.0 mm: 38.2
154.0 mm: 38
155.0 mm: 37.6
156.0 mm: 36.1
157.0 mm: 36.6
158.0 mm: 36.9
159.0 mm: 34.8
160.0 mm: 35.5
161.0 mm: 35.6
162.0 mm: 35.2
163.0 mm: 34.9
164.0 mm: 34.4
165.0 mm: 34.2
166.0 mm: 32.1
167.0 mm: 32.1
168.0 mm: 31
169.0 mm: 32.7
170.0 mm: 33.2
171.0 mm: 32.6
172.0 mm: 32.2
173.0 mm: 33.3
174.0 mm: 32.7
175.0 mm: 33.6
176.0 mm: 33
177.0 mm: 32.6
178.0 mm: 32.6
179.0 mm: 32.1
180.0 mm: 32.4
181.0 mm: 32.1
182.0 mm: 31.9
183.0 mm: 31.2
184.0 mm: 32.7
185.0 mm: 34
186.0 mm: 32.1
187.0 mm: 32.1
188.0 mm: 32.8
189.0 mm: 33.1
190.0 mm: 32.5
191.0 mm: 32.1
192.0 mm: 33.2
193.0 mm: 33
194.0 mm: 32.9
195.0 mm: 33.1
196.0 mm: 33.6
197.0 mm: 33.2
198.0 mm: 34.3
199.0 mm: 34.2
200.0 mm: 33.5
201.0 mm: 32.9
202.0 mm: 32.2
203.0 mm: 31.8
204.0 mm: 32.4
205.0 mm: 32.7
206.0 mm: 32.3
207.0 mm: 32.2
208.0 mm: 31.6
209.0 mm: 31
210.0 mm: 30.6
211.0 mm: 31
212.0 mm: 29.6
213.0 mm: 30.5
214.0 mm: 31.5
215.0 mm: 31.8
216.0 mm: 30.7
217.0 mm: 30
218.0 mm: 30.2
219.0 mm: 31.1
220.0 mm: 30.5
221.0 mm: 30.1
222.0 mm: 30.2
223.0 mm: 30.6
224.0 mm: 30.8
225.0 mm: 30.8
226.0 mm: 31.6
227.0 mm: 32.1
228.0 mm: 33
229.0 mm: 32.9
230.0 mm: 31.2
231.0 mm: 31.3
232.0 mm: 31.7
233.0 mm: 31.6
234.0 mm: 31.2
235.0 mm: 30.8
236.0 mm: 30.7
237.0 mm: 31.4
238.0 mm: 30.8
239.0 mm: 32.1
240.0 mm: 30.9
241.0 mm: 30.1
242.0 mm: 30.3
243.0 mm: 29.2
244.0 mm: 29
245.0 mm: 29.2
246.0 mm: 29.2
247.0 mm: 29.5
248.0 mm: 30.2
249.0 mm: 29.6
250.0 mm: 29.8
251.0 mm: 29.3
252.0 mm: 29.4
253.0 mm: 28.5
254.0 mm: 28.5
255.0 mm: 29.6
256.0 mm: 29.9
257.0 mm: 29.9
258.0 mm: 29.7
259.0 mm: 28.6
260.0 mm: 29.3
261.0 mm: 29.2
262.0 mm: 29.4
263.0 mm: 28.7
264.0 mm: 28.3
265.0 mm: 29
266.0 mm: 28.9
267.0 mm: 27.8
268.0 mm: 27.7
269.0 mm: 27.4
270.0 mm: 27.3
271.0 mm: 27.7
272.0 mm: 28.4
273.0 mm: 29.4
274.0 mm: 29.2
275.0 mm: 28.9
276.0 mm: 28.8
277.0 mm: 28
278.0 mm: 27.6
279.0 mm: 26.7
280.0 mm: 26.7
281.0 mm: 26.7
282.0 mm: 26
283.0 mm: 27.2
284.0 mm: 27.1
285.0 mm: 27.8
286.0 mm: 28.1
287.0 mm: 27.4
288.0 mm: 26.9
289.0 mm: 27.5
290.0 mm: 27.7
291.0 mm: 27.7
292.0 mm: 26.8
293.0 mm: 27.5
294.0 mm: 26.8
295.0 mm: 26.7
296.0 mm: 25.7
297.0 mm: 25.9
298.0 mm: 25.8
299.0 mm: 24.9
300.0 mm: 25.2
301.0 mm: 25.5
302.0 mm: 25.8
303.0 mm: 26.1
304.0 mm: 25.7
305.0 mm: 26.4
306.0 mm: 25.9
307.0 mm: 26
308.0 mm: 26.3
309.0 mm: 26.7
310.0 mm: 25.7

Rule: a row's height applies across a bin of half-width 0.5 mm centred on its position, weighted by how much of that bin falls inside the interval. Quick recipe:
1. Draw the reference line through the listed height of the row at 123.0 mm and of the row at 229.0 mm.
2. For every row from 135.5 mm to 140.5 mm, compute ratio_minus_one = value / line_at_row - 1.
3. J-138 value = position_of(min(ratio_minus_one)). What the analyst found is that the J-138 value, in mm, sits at 137.0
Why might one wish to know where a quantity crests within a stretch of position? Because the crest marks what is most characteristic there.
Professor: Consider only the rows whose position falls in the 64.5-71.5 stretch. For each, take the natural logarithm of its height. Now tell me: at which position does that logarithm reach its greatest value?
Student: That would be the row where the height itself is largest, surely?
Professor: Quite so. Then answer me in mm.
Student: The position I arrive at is 68.0 mm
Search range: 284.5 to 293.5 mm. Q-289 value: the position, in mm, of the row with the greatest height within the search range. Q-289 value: 286.0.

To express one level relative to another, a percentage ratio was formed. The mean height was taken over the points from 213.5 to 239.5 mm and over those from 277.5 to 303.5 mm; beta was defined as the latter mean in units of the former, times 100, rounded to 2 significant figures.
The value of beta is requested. 86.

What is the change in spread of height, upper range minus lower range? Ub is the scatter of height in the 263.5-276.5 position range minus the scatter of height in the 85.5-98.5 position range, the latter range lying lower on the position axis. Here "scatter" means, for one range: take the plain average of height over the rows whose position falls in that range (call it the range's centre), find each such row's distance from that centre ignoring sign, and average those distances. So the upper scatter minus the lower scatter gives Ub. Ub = -0.2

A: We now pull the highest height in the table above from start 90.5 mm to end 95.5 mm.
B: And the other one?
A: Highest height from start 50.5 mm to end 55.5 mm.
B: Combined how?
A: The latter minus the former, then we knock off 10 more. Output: -9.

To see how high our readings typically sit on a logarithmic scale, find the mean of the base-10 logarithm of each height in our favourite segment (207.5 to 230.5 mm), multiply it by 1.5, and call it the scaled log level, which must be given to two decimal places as 2.24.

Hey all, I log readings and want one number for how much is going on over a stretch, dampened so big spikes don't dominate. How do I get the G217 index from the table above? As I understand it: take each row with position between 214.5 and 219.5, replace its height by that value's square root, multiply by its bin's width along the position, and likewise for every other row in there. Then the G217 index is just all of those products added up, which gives 28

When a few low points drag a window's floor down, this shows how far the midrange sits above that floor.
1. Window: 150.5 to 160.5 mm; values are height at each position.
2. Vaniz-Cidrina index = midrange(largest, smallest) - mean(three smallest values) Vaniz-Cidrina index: 1.3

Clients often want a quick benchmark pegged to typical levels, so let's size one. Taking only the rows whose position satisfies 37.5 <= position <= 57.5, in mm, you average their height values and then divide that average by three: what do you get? 13.5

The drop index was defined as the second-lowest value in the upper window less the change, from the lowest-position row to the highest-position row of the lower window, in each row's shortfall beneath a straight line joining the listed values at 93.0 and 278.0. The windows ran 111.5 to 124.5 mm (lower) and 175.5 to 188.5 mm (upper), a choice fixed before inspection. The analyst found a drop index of 31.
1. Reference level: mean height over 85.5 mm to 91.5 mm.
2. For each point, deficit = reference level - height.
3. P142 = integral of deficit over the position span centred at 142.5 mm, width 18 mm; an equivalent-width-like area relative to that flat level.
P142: 71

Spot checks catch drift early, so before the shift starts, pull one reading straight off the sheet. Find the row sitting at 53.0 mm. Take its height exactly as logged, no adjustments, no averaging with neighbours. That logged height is 42.2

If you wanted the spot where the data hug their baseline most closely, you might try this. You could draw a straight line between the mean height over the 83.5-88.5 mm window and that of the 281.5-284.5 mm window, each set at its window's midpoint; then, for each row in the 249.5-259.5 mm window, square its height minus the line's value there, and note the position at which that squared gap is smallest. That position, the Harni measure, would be 259.0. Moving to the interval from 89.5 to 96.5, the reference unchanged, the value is 96.0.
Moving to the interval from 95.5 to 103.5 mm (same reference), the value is 98.0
